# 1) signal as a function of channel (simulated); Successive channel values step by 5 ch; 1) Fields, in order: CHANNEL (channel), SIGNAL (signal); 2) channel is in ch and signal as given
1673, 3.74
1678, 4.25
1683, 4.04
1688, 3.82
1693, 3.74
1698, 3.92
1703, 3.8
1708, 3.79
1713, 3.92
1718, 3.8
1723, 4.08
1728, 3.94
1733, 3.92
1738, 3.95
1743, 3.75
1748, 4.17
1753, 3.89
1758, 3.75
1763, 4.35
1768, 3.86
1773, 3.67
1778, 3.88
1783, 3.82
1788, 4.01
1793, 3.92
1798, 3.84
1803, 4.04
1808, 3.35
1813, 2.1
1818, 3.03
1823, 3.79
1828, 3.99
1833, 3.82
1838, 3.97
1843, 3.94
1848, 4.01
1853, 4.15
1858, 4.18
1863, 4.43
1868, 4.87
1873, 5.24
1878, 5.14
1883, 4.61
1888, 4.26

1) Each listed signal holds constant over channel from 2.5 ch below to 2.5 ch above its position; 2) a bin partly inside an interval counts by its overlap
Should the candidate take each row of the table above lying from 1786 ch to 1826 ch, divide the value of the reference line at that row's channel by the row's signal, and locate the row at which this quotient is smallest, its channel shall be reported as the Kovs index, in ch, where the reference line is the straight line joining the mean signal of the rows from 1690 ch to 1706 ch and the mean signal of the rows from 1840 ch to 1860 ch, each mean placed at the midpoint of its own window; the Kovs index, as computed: 1803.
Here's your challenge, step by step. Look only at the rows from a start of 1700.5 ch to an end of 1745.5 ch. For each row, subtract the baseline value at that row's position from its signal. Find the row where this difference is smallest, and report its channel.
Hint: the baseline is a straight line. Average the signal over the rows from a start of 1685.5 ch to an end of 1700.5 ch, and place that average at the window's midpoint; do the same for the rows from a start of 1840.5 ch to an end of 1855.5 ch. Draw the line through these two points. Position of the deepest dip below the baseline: 1743 ch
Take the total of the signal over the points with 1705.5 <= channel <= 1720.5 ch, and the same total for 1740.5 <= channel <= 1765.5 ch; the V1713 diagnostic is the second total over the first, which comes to 1.7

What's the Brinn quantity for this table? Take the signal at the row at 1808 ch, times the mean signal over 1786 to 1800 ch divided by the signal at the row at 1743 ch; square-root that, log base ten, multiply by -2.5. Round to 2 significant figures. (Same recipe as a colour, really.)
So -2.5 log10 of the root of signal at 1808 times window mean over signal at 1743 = -0.68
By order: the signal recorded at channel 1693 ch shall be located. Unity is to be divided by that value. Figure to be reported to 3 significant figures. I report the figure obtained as 0.267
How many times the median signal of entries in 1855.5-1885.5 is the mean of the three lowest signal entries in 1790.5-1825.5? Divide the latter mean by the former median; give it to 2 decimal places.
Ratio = 0.60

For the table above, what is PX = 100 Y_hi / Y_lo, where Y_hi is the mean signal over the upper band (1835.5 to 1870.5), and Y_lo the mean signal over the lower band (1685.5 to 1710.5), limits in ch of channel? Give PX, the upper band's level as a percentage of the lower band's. 111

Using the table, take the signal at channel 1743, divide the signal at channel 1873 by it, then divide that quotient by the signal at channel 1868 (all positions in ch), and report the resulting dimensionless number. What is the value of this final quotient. 0.29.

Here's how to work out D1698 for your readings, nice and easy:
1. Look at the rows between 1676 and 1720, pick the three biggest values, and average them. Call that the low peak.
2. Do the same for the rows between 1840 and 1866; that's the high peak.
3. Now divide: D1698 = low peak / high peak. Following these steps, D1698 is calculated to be 0.96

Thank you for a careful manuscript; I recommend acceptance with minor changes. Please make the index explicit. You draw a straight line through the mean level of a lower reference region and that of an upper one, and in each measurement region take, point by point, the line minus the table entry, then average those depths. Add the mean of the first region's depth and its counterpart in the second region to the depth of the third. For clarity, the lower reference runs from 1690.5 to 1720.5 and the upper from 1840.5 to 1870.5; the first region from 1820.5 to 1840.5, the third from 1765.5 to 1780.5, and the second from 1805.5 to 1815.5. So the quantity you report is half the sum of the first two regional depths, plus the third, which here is 1.07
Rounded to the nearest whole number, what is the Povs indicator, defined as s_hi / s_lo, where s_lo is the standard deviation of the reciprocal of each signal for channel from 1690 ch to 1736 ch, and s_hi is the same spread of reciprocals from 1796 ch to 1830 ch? 12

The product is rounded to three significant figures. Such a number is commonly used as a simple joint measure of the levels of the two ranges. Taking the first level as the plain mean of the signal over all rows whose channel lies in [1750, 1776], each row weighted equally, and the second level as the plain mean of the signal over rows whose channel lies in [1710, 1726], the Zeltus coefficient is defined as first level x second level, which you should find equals 15.4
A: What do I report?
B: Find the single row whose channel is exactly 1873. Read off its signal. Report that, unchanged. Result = 5.24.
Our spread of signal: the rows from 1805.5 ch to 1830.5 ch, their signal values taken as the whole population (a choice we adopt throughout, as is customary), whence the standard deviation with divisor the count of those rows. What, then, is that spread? 0.67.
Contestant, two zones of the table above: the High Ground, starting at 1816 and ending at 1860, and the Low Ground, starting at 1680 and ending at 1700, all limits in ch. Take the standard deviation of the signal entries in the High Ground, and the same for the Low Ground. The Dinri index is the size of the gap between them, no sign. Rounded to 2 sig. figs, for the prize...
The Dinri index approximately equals 0.21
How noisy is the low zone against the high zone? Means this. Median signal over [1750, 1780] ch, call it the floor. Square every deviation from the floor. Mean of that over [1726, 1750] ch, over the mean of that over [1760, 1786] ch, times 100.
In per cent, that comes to 43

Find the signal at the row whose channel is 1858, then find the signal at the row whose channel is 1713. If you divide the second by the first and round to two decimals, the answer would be 0.94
